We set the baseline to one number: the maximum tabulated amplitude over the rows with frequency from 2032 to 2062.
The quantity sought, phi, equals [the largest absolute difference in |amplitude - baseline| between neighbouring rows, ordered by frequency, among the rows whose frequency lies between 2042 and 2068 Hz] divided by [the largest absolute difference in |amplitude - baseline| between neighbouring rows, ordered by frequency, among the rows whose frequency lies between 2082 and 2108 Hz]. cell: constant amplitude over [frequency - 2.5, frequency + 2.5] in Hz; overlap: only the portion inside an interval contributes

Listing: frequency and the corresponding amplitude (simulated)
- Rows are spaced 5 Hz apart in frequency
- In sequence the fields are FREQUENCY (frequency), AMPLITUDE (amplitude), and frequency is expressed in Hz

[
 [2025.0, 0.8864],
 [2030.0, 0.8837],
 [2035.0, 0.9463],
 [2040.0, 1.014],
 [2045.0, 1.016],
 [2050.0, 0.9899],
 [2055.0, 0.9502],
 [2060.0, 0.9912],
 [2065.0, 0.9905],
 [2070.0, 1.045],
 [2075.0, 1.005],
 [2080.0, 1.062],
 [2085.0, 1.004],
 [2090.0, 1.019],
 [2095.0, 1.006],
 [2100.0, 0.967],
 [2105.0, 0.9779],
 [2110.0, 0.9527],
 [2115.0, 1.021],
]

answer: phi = 1.1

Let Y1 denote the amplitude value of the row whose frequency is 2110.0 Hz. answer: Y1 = 0.9527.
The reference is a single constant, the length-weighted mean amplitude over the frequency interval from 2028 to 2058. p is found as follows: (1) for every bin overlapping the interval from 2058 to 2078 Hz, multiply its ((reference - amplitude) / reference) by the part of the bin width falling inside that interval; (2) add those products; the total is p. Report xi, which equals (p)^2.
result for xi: 0.7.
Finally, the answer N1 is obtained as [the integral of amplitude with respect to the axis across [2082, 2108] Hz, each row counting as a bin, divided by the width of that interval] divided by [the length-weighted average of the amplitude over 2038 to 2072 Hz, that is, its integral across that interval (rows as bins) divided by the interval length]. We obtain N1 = 1.00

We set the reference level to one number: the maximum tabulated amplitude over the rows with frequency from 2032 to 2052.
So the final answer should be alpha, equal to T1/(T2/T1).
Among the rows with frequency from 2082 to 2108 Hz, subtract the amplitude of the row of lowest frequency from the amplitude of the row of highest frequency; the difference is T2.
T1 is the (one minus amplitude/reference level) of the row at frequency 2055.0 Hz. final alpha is -0.16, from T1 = 0.065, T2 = -0.03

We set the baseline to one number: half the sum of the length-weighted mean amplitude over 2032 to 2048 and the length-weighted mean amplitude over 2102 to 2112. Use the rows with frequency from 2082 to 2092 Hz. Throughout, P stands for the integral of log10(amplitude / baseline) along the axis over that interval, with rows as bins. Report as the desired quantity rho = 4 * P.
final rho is 0.6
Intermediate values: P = 0.16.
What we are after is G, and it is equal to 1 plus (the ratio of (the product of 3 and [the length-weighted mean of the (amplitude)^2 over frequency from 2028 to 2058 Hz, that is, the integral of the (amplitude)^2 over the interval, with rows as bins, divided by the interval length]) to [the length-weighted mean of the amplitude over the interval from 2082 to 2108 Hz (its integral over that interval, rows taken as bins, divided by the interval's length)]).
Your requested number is 3.83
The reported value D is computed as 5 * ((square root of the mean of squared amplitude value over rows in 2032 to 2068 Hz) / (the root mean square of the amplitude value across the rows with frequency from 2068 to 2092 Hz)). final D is 4.80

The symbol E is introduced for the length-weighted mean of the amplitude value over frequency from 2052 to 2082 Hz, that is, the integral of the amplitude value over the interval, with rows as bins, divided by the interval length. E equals 1.01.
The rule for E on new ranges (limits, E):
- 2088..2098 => 1.01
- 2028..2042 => 0.95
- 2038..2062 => 0.99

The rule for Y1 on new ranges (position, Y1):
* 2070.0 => 1.045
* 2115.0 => 1.021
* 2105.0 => 0.9779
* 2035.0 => 0.9463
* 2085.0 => 1.004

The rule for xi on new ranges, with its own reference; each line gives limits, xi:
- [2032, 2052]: 0.2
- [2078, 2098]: 1.1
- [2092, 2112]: 0.0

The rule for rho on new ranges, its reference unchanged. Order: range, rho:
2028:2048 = -0.4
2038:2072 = 1.3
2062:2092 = 2.2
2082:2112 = 0.6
